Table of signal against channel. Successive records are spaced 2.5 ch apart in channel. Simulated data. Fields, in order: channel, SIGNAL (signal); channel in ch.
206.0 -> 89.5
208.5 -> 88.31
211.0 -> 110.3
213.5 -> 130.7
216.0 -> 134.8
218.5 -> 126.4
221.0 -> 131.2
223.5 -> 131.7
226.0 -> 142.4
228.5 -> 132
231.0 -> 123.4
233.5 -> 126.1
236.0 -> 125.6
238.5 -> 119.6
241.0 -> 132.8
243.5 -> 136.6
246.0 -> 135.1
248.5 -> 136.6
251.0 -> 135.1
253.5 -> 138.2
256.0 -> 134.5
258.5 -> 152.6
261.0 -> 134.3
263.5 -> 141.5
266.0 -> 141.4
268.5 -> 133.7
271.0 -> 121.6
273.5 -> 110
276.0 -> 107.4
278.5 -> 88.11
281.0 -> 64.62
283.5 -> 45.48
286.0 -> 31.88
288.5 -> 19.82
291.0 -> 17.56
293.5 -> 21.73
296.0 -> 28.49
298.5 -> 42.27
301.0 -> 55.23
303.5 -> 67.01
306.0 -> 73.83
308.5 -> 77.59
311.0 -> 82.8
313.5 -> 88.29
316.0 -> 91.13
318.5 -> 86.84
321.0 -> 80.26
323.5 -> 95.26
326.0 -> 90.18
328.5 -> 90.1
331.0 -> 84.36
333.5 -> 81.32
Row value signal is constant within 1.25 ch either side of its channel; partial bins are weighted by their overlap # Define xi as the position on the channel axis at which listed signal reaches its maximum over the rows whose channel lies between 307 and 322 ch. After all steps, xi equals 316.0 ch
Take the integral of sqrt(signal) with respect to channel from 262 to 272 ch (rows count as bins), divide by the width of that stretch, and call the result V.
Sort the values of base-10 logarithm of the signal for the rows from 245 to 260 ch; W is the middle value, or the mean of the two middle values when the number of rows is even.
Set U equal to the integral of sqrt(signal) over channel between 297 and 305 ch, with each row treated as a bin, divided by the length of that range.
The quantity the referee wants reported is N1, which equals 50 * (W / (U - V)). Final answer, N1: -25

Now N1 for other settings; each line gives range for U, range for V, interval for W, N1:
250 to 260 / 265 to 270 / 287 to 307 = 521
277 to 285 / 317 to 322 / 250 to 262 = -96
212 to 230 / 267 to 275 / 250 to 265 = 228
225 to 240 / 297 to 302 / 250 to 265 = 24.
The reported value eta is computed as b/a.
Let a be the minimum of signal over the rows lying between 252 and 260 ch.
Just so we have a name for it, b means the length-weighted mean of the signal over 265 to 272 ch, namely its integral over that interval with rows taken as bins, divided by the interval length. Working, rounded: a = 134.5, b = 132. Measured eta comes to 1.0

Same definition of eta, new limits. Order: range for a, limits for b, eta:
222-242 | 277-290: 0.4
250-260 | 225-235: 1.0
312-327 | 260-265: 1.7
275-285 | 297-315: 1.5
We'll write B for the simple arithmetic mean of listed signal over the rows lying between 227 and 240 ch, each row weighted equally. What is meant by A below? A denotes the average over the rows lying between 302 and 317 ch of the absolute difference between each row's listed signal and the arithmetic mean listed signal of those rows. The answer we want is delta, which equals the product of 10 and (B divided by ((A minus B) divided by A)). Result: -77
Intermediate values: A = 7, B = 125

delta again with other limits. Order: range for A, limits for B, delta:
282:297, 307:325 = -86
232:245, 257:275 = -55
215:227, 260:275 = -44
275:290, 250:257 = -339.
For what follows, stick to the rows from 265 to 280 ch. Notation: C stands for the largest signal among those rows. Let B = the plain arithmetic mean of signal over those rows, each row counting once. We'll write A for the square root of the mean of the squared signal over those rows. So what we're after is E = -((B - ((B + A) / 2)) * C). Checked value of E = 94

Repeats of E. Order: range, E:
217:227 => 9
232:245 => 9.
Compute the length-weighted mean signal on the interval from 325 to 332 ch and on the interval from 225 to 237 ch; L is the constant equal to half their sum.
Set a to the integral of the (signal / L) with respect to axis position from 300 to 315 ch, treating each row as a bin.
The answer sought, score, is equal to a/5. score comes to 2.1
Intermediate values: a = 10.3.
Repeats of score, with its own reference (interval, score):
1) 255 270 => 3.8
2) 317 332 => 2.4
